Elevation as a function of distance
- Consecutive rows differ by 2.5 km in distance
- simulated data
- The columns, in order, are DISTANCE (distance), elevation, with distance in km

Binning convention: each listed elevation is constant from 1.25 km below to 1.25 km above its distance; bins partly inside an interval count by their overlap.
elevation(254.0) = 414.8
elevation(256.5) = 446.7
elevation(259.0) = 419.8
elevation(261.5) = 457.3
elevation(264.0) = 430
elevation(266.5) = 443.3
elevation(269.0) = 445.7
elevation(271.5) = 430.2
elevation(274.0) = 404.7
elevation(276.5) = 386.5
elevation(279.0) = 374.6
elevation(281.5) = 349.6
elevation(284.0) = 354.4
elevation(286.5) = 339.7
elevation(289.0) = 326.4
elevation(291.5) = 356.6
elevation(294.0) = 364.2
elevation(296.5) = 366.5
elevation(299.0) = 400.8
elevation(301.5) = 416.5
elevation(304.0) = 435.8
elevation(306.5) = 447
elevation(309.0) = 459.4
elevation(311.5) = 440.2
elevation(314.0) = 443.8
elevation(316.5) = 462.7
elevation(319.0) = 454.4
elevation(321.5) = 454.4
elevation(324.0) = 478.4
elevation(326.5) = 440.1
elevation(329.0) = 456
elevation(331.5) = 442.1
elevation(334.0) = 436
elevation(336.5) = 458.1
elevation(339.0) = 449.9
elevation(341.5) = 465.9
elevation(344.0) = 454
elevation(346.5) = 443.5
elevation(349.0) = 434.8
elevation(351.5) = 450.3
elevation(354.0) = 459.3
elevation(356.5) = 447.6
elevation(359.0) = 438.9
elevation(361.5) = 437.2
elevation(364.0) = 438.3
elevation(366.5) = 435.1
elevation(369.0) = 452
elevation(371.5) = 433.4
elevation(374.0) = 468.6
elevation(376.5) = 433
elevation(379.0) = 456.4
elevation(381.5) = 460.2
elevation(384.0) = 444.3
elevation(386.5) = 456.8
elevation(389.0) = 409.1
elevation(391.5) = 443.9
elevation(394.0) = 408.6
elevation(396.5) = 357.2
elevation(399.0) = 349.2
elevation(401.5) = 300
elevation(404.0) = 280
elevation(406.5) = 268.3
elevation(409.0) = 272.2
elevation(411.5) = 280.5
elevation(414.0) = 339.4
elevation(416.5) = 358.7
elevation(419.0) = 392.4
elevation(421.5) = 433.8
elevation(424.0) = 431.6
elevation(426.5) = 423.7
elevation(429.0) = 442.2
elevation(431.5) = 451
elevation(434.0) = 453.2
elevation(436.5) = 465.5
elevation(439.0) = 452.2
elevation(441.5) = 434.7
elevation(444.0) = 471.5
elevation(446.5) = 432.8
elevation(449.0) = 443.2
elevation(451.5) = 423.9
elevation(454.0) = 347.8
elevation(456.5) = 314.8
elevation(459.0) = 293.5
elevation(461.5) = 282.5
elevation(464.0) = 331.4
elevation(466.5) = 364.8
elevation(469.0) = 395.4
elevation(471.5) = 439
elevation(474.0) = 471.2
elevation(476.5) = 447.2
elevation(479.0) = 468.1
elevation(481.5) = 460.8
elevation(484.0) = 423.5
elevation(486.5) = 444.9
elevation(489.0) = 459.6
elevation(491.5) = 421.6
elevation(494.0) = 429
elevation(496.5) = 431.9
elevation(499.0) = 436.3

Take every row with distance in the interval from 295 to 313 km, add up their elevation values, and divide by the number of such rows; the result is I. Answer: 424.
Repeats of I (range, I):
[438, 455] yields 429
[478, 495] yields 444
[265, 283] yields 405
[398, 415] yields 299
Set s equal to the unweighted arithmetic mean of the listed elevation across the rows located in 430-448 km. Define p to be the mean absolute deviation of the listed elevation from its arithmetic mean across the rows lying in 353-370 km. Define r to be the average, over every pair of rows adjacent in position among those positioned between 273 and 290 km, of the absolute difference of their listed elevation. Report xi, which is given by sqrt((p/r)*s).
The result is 15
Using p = 8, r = 15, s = 452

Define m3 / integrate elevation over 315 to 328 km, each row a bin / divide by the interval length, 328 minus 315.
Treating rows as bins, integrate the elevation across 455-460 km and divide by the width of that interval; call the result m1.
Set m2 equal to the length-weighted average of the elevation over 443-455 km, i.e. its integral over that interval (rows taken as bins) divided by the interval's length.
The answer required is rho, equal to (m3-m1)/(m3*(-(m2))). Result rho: -0.0008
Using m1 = 307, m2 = 424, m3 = 458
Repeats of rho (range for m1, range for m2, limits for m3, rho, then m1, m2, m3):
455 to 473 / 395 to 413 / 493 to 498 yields -0.0006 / 348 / 303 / 431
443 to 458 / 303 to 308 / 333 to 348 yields -0.0002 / 403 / 443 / 451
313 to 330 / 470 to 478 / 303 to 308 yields 0.0001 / 456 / 451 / 443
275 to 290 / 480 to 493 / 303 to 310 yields -0.0005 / 357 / 442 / 447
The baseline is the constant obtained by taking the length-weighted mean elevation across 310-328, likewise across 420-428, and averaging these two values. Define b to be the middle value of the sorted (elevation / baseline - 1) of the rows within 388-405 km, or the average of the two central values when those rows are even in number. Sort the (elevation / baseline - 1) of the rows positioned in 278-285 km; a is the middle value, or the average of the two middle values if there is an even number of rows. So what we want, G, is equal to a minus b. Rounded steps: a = -0.197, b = -0.19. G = -0.006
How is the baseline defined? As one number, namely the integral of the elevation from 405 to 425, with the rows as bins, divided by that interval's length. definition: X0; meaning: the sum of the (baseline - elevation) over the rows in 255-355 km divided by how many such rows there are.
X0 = -79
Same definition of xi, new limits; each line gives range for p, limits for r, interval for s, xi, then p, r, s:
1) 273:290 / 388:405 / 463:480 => 17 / 23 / 33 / 417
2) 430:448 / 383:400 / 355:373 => 12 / 10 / 32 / 440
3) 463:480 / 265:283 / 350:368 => 35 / 45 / 16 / 444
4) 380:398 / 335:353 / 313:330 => 34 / 29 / 12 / 456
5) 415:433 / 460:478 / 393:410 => 15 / 25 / 35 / 319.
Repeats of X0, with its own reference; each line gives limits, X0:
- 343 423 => -59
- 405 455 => -56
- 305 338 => -107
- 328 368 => -101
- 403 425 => 6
